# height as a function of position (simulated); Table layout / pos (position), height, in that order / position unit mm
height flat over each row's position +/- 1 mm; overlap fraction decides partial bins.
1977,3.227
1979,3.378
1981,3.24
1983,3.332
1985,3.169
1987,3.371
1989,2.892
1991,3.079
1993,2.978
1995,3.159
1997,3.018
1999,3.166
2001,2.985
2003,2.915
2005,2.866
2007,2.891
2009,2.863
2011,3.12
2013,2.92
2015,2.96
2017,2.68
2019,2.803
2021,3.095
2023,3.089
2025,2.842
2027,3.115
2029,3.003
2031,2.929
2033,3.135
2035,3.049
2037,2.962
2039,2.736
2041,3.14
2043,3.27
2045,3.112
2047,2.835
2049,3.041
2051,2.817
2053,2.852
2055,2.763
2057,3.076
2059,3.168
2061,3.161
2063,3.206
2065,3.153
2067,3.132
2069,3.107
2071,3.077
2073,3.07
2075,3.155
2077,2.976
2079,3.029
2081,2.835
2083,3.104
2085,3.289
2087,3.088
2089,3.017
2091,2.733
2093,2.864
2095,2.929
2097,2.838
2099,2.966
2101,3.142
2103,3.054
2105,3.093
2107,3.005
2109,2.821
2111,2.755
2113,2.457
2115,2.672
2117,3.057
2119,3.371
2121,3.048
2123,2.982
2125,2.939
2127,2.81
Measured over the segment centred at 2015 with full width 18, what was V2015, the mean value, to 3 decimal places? 2.936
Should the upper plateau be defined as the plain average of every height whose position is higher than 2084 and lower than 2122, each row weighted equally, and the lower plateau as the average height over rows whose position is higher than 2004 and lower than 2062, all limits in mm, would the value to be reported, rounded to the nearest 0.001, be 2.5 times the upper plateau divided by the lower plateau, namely 2.485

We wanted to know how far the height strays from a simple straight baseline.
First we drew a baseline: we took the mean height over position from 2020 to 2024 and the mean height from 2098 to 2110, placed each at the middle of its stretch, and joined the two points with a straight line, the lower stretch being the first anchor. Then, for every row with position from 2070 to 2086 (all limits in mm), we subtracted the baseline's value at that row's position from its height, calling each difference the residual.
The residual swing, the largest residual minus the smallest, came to 0.458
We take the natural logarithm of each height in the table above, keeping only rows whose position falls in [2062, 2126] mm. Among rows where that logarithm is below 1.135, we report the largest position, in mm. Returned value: 2125 mm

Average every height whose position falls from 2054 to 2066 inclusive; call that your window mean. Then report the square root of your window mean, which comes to 1.76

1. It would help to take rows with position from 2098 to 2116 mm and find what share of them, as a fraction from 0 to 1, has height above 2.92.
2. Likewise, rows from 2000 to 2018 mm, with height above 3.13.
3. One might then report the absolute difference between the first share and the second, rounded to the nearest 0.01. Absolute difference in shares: 0.56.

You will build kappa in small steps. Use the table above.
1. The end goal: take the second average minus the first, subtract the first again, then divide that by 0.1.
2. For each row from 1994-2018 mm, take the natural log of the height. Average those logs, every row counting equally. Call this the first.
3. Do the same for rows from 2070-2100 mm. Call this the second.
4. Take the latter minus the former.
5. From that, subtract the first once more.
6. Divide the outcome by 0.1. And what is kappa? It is -10.7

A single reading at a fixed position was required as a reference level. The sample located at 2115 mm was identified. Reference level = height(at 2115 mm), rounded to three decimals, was 2.672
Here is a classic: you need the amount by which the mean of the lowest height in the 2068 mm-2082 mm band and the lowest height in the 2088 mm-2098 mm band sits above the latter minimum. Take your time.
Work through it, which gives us 0.051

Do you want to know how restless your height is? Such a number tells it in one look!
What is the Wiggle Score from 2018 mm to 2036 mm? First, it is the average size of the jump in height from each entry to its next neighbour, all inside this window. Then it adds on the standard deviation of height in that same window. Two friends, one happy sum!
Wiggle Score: 0.28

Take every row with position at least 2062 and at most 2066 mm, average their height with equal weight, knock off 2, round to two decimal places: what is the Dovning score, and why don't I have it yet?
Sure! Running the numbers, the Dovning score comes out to 1.18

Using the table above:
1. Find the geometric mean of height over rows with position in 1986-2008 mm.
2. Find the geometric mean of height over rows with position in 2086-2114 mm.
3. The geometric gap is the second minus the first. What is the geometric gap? -0.12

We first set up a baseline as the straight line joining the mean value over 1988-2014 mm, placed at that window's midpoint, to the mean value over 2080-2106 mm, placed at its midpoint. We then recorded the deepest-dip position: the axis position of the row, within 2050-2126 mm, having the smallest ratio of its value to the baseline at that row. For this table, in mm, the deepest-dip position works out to 2113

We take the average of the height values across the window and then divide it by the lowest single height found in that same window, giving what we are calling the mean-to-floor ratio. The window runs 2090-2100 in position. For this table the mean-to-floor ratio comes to 1.049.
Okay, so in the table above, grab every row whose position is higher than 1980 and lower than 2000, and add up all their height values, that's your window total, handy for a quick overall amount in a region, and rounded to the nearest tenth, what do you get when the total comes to 31.4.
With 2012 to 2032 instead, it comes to 29.4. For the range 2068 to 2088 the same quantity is 30.7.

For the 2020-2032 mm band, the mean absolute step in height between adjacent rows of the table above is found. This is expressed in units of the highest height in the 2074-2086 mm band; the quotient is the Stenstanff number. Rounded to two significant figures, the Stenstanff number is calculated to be 0.043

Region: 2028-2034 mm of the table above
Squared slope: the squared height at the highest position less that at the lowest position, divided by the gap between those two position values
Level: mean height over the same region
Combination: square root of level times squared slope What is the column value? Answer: 0.78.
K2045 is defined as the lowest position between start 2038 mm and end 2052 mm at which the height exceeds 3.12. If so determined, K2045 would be 2041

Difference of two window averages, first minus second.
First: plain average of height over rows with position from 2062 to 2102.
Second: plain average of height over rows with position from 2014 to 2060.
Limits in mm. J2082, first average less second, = 0.06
